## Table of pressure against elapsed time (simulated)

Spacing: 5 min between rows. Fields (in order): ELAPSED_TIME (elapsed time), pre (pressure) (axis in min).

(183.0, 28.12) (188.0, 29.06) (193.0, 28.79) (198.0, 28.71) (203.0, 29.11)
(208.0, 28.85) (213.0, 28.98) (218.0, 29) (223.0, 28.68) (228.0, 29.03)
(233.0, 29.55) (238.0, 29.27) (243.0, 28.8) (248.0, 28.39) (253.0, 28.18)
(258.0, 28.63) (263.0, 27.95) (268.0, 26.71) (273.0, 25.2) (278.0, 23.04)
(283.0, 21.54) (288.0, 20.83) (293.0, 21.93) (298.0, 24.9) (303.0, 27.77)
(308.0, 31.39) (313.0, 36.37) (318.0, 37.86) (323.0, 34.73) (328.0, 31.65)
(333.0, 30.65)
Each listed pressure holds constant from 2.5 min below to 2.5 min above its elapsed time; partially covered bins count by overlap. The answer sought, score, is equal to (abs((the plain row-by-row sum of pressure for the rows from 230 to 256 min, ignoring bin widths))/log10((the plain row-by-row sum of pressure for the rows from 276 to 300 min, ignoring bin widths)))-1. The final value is 69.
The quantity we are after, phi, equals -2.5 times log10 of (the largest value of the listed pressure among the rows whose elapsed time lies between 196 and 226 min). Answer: -3.66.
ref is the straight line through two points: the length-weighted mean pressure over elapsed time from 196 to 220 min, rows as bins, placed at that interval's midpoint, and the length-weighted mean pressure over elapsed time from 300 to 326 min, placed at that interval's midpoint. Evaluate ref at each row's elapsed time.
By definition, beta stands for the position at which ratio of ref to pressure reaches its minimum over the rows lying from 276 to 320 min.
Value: 318.0 min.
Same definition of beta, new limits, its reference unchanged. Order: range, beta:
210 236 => 213.0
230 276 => 233.0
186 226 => 188.0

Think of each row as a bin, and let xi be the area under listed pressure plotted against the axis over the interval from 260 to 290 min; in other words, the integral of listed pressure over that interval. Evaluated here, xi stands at 730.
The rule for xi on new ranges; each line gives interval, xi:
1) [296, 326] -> 968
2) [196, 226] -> 867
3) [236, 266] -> 855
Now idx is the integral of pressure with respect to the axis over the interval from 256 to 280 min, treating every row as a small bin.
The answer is 632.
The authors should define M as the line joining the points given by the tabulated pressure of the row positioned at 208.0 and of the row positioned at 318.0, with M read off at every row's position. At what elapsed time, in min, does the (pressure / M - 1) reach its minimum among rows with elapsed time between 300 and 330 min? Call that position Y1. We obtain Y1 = 303.0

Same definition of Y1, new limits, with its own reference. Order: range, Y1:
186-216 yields 213.0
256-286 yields 283.0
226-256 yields 253.0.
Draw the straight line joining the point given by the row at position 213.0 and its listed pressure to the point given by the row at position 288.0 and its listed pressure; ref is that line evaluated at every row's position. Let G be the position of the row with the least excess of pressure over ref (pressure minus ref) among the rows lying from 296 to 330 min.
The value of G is 298.0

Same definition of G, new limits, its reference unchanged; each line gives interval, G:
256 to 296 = 288.0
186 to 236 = 188.0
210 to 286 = 213.0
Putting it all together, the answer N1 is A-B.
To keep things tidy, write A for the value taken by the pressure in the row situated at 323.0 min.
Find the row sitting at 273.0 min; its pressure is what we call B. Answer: 9.5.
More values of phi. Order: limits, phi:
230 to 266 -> -3.68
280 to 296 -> -3.35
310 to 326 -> -3.95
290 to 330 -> -3.95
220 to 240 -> -3.68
